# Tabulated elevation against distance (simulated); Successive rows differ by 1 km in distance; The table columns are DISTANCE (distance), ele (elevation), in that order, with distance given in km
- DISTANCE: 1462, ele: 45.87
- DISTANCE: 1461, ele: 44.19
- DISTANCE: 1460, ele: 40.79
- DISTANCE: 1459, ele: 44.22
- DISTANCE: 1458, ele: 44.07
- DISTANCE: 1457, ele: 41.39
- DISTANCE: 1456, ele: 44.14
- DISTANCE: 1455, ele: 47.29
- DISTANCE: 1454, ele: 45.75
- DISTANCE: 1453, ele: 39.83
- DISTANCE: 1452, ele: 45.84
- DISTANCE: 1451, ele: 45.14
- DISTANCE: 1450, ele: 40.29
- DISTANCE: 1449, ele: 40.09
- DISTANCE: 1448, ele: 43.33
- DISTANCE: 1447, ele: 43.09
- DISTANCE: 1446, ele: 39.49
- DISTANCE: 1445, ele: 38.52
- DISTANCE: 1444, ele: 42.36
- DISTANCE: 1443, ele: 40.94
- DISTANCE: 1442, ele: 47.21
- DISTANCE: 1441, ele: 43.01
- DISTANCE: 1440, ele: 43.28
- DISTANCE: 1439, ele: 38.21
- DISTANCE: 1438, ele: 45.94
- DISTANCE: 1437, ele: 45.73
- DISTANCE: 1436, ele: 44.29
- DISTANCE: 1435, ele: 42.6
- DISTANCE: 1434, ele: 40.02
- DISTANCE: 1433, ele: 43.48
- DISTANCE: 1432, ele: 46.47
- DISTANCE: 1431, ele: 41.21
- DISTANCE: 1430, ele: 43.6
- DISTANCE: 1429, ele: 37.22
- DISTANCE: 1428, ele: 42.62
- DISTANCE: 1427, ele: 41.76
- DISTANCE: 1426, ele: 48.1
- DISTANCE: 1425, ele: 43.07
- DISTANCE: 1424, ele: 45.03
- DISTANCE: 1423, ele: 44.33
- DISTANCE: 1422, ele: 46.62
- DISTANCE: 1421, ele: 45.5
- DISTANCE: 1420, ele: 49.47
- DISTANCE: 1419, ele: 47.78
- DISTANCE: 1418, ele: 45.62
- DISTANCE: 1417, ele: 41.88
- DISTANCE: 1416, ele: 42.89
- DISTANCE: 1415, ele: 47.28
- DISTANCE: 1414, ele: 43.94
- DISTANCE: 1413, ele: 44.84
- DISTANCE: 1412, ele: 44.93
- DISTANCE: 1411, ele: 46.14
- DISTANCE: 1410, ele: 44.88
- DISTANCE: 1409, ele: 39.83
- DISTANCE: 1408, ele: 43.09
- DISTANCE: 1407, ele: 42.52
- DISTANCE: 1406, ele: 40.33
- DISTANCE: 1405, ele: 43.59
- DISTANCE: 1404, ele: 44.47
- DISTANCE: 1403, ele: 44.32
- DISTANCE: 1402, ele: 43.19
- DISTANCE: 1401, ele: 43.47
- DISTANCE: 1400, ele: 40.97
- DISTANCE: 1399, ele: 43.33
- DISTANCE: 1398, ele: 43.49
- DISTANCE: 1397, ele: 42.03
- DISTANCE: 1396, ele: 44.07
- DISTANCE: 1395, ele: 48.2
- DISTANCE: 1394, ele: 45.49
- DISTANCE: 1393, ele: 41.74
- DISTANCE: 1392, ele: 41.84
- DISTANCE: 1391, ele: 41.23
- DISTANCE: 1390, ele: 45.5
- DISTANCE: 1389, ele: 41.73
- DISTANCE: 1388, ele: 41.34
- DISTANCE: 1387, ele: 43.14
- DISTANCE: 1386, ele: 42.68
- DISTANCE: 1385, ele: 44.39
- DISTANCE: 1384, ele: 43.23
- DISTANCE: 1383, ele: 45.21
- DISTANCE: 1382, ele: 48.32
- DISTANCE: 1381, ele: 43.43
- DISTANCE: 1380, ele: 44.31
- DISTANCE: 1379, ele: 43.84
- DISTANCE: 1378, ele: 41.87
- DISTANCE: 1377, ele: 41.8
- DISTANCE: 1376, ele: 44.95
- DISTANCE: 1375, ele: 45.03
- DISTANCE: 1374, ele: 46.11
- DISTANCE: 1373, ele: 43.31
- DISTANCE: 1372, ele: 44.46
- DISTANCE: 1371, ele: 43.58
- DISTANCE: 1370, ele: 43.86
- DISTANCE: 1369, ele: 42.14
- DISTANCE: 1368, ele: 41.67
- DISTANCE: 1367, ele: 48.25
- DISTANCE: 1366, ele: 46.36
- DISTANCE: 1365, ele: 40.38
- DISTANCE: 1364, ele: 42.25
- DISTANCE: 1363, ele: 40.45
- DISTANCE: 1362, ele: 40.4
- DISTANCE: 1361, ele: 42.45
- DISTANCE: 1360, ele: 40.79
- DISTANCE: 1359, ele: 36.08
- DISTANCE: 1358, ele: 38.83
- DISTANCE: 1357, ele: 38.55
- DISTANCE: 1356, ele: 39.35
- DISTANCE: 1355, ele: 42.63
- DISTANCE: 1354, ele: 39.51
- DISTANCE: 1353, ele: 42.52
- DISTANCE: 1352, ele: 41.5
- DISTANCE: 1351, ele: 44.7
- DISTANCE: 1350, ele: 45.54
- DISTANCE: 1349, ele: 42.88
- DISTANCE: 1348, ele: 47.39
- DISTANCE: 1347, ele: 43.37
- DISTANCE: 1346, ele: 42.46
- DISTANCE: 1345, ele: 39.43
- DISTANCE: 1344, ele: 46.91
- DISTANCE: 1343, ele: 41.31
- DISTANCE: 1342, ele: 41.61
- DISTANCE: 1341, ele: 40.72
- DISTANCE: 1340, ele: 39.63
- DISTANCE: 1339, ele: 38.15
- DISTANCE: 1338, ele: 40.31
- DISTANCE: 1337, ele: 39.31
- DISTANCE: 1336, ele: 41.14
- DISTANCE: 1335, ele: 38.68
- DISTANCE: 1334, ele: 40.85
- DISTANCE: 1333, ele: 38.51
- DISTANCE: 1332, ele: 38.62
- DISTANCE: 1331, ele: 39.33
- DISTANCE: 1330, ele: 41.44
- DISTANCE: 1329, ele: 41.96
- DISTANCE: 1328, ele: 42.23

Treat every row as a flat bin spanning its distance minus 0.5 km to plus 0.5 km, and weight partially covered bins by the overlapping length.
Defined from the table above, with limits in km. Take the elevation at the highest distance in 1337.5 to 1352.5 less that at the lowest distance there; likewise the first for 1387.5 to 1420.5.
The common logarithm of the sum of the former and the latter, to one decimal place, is 1.0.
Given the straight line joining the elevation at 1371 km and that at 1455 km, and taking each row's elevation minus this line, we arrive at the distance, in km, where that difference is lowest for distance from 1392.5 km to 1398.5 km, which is 1393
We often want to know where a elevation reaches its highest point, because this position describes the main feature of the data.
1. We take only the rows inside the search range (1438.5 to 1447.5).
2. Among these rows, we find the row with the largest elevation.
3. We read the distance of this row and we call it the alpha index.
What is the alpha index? 1442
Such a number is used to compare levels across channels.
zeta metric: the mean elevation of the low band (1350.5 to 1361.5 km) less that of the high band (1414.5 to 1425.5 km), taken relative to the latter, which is -0.105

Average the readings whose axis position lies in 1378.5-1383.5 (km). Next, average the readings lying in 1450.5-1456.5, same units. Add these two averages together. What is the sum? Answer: 89.7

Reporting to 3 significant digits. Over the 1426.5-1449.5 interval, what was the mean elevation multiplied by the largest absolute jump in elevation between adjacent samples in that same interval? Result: 328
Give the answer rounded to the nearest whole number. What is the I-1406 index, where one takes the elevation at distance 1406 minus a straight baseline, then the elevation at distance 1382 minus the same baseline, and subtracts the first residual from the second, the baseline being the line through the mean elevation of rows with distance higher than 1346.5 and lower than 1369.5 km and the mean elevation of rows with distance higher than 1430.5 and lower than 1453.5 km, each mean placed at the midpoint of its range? 8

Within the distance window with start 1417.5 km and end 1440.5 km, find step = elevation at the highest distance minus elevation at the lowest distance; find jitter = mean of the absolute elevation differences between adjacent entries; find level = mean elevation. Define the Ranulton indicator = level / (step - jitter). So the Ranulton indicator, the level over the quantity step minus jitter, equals -8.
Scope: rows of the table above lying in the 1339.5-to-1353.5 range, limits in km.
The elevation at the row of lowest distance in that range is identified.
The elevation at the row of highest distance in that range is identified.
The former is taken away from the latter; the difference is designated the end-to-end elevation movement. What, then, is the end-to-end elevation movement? 3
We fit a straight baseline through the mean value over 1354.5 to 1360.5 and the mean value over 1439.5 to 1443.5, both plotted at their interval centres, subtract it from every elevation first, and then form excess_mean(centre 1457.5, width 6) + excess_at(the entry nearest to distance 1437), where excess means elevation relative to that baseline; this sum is 1.6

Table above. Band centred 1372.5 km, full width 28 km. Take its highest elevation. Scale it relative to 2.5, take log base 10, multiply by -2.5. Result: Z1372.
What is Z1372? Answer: -3.22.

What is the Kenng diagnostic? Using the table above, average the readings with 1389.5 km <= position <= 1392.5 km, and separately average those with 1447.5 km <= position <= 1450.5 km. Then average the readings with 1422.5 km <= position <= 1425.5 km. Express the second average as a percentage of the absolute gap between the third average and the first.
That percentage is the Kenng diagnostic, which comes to 3205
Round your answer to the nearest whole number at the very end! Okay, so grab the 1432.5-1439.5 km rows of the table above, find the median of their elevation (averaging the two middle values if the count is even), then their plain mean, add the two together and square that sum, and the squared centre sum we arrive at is 7461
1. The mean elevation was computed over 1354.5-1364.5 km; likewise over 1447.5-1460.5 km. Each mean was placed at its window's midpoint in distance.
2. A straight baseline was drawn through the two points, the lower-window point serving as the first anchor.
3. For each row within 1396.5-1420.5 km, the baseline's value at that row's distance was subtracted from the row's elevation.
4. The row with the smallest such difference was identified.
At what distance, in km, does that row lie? 1409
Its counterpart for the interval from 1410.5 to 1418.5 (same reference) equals 1417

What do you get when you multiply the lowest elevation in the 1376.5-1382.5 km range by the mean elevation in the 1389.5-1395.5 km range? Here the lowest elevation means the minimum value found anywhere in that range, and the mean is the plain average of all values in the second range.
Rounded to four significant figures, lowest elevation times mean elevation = 1839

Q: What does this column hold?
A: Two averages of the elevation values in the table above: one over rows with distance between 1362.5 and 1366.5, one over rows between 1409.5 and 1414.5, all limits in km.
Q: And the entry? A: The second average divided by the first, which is 1.06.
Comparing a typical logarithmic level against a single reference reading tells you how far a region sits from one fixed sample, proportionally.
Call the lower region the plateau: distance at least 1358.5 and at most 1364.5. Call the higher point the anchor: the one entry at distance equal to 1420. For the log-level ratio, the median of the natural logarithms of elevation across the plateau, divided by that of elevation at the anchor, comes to 0.949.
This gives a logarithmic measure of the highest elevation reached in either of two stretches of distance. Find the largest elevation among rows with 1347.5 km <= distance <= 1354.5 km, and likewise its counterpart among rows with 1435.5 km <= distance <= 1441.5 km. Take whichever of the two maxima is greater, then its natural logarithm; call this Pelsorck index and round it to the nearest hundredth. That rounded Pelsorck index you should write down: 3.86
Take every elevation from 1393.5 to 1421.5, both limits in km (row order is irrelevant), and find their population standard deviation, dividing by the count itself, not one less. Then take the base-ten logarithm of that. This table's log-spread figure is 0.350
